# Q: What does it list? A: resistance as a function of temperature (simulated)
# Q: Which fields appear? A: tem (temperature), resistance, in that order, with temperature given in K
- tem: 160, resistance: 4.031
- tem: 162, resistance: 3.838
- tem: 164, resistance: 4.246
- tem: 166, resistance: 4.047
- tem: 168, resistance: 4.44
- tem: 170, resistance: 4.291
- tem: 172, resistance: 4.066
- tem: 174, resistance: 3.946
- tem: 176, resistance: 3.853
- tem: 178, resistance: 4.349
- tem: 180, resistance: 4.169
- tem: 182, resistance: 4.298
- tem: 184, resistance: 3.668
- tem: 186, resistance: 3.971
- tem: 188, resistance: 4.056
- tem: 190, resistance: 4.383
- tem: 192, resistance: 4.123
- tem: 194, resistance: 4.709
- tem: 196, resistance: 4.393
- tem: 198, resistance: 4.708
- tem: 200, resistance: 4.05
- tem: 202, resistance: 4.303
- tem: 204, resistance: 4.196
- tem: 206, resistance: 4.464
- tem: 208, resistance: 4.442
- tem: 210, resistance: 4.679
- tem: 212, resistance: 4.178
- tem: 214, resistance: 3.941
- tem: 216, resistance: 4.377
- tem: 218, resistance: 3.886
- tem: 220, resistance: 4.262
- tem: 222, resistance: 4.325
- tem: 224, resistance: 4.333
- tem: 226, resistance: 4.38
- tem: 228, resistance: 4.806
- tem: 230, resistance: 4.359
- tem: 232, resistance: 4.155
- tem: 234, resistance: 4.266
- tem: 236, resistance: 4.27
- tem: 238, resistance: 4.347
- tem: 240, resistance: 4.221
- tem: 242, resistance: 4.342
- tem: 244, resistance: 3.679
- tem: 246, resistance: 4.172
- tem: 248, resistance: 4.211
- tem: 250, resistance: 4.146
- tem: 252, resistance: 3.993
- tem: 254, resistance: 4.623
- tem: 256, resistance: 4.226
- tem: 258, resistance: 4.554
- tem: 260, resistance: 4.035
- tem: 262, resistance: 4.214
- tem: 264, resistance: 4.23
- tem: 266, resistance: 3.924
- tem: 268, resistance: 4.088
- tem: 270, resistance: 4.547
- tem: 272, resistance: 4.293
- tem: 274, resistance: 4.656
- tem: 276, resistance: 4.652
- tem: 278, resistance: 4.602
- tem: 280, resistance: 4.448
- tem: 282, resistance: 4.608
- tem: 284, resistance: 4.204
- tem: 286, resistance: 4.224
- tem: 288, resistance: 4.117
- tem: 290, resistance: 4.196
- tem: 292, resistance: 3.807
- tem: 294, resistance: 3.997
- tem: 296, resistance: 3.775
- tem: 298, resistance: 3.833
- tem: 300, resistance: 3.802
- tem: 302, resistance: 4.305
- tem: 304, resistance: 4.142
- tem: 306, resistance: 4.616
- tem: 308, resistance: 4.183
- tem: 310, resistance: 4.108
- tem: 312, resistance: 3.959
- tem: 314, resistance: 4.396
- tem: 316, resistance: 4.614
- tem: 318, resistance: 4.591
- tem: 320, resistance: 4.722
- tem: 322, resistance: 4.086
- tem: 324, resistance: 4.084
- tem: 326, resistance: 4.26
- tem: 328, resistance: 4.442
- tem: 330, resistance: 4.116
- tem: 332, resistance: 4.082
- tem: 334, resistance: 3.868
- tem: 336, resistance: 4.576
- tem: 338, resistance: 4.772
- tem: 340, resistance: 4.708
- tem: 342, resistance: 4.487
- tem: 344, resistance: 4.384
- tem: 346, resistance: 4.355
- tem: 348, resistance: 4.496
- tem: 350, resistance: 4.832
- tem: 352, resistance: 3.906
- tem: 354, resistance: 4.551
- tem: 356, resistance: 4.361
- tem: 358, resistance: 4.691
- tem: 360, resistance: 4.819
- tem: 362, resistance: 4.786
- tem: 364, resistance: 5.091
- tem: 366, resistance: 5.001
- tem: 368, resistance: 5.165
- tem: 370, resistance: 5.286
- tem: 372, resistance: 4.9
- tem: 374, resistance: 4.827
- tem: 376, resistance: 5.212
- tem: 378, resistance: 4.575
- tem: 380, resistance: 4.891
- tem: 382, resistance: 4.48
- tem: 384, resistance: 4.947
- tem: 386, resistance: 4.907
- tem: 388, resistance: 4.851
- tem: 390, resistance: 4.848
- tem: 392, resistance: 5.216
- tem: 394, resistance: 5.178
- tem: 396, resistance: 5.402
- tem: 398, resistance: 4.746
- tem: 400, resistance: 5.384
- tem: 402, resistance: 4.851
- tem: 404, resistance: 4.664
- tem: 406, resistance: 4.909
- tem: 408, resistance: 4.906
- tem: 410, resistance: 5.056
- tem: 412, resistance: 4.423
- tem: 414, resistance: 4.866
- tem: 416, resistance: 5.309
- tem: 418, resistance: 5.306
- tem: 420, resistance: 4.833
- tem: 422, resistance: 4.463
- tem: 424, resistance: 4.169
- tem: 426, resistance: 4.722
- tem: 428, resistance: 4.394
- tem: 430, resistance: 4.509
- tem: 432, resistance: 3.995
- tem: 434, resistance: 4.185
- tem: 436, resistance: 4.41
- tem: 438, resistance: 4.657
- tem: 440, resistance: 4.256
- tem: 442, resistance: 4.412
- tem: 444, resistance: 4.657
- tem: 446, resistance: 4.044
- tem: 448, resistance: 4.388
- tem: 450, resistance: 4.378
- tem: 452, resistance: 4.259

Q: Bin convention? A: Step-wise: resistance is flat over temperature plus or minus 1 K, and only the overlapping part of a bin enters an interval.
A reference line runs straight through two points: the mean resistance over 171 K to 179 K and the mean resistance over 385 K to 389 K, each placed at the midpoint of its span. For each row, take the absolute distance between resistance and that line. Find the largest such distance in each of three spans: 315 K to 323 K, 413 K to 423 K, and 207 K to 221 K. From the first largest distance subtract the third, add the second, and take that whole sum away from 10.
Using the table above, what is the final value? 9.40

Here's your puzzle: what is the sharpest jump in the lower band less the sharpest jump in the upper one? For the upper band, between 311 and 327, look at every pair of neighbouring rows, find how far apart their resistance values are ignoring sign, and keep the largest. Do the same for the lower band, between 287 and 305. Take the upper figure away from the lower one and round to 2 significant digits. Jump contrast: -0.13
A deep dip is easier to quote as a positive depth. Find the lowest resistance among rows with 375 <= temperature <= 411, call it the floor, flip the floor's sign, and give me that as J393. -4.48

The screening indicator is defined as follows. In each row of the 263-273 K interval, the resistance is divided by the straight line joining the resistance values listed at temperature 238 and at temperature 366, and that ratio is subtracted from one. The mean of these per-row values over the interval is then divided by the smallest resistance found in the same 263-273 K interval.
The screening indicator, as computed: 0.016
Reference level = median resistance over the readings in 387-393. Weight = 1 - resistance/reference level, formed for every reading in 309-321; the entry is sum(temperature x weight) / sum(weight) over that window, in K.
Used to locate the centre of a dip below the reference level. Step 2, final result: 313.1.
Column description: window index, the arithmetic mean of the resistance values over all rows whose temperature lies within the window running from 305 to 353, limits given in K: 4.36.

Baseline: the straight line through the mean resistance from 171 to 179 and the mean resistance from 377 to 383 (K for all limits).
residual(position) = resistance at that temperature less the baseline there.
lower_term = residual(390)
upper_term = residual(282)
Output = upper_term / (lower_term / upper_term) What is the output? 0.35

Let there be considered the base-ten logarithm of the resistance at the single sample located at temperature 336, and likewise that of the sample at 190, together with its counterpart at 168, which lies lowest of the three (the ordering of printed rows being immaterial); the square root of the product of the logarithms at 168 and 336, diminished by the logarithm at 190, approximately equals 0.012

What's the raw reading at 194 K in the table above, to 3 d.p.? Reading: 4.709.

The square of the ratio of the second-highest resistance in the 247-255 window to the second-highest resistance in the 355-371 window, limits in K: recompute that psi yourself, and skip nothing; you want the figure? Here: 0.66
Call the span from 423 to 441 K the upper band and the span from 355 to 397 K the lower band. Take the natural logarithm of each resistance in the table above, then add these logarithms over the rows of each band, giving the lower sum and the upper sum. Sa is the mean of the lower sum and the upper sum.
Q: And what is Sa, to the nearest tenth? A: 23.4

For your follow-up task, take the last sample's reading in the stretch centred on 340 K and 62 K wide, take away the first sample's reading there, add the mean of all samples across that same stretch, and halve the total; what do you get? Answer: 2.84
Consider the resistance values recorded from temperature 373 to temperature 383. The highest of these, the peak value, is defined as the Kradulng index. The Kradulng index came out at 5.212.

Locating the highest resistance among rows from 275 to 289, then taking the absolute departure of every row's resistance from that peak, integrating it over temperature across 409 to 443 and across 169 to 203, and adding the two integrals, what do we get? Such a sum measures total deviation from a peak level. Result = 26.9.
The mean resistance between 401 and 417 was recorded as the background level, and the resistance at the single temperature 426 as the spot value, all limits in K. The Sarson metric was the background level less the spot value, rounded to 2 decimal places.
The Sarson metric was 0.15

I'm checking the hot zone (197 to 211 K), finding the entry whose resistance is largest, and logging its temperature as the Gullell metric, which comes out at 198 K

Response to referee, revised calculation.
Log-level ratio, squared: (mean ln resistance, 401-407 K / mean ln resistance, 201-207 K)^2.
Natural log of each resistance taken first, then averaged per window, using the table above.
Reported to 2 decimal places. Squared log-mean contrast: 1.15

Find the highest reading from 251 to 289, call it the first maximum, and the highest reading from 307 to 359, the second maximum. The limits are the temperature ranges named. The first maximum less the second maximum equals -0.18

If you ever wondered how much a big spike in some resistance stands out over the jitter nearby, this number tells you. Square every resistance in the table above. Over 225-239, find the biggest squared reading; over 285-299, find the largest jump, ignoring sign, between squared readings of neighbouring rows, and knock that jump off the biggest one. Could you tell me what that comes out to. 20.0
